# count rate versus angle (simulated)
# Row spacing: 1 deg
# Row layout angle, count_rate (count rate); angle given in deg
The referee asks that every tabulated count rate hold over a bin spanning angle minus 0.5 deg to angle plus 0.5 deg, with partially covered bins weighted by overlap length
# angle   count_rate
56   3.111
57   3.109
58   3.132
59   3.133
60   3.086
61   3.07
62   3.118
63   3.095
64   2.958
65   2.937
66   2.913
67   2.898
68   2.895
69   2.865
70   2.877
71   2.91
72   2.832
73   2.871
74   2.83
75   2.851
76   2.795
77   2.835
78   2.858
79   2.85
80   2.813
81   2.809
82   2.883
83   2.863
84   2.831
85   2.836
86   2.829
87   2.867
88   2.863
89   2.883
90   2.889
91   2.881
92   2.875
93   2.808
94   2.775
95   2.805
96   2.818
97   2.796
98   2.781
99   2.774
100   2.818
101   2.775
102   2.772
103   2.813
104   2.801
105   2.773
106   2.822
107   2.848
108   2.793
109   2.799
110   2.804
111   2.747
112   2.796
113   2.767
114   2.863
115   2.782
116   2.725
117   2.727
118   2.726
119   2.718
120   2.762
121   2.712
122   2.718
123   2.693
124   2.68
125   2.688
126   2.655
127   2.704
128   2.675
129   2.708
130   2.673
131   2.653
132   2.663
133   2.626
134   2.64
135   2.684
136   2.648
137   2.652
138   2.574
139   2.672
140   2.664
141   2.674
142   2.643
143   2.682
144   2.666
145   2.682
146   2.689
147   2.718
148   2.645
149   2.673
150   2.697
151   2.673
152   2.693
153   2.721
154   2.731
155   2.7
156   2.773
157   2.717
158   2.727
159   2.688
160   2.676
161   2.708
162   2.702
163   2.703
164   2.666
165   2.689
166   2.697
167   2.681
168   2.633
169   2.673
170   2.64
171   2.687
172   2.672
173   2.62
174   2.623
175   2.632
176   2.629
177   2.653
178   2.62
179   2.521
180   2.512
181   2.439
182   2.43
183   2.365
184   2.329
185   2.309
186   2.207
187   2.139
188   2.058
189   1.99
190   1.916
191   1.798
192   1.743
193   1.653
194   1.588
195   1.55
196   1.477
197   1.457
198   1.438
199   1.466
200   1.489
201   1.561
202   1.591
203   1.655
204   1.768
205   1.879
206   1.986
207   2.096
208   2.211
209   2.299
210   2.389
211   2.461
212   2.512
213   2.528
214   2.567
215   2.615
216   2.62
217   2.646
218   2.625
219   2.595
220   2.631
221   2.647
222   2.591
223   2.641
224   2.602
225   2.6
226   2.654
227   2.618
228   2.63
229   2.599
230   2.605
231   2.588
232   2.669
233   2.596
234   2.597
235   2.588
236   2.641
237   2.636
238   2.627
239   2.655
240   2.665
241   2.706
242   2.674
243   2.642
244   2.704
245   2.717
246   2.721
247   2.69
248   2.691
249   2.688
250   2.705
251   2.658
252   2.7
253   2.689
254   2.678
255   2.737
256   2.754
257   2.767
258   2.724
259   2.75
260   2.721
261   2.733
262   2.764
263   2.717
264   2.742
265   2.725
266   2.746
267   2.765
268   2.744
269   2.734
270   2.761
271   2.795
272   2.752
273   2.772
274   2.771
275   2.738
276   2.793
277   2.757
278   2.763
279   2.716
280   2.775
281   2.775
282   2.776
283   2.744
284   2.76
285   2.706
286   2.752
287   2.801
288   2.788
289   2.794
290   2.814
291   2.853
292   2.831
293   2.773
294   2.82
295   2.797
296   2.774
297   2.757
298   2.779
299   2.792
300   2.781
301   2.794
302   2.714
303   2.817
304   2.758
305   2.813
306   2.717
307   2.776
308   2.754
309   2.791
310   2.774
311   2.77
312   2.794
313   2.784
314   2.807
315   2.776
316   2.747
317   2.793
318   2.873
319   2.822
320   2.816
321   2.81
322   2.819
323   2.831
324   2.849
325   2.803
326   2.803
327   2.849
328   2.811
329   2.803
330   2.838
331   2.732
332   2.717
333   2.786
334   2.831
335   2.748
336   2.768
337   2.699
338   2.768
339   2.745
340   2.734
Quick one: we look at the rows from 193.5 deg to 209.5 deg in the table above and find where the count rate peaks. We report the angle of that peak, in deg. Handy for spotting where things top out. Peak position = 209 deg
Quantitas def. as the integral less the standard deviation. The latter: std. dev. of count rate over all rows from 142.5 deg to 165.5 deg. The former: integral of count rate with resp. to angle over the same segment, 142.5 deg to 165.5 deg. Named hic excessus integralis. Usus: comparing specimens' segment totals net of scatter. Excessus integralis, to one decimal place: 62.0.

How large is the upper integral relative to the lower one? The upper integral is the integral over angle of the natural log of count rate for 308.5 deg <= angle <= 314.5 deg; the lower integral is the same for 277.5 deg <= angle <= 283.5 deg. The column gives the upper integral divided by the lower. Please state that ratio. 1.010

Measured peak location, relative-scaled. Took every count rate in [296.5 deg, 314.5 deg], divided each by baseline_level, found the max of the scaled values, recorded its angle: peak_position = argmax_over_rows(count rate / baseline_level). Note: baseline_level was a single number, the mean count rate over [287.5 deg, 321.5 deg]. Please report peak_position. 303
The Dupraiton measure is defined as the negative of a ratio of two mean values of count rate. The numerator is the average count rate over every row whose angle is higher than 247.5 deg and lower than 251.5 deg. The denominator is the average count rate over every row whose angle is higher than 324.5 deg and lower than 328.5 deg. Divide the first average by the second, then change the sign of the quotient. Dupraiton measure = -0.95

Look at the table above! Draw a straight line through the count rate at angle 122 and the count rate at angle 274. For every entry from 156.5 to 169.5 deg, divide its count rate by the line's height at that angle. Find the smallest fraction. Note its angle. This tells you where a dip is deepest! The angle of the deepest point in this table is 168 deg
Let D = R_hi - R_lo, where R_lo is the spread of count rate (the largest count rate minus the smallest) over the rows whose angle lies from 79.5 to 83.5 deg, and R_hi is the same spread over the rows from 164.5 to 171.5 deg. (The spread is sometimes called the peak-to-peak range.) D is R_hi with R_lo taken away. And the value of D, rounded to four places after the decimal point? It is -0.0100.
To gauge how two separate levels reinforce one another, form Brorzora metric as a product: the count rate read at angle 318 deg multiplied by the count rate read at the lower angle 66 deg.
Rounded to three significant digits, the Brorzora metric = 8.37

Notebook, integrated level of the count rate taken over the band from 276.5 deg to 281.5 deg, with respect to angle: 14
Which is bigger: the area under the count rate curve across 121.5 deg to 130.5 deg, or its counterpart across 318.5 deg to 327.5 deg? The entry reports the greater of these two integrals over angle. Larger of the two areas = 25.40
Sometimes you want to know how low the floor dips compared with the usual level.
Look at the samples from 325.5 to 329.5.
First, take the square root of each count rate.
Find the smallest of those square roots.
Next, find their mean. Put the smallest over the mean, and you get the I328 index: 0.998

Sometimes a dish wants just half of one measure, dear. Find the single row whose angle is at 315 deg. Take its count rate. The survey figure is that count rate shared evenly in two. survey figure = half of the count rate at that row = 1.39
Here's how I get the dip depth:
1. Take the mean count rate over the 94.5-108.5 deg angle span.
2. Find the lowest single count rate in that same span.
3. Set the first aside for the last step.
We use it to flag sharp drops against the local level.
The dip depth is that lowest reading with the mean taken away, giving -0.027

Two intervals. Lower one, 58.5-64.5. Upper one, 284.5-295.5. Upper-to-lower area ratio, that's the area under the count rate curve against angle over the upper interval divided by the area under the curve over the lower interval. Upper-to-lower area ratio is 1.66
